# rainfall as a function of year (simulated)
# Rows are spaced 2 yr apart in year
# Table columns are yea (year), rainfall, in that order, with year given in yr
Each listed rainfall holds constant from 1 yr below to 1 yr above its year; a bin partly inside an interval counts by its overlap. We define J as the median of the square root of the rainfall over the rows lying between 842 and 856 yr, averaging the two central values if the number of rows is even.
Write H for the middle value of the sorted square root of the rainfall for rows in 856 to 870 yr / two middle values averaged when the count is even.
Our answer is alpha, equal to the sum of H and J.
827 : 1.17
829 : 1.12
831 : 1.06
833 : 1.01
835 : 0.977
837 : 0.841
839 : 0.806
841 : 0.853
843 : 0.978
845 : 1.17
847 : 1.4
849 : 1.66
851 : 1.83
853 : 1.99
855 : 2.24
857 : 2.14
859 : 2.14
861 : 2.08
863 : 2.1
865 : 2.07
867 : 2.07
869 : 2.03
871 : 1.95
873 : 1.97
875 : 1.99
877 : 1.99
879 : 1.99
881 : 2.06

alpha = 2.73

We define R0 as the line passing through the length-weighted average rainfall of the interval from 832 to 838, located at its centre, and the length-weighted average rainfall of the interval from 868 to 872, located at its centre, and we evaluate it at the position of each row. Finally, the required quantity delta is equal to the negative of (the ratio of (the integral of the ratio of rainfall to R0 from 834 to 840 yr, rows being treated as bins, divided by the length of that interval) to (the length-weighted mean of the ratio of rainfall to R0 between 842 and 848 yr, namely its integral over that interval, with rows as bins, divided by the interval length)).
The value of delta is -0.93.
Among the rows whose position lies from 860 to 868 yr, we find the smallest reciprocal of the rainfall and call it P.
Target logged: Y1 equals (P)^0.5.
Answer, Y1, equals 0.690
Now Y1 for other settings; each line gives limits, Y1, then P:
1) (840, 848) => 0.845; 0.71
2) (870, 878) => 0.709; 0.50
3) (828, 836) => 0.945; 0.89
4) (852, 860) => 0.668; 0.45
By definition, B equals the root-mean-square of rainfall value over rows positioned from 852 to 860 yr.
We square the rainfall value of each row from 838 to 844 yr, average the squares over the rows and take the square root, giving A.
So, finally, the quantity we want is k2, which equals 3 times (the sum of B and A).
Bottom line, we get 9.0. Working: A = 0.88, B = 2.13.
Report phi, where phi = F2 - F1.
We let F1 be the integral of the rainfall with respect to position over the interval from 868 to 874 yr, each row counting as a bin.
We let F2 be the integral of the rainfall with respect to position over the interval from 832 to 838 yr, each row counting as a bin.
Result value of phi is -6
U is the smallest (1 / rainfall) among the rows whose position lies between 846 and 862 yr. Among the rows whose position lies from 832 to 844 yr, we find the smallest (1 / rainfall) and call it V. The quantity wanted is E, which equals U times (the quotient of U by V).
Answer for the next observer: 0.2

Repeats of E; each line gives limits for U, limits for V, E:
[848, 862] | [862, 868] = 0.4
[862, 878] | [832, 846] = 0.3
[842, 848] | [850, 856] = 1.1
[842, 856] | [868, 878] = 0.4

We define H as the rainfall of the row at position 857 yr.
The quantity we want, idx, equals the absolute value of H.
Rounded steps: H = 2.14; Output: 2.1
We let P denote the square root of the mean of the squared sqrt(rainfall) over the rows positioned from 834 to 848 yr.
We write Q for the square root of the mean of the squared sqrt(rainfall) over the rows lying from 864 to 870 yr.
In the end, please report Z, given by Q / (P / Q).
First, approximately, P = 1.00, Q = 1.43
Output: 2.05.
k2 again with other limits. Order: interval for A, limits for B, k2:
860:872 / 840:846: 9.2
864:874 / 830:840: 8.9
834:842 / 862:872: 8.7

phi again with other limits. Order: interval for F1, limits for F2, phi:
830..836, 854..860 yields 7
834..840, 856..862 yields 7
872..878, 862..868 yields 1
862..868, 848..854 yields -2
